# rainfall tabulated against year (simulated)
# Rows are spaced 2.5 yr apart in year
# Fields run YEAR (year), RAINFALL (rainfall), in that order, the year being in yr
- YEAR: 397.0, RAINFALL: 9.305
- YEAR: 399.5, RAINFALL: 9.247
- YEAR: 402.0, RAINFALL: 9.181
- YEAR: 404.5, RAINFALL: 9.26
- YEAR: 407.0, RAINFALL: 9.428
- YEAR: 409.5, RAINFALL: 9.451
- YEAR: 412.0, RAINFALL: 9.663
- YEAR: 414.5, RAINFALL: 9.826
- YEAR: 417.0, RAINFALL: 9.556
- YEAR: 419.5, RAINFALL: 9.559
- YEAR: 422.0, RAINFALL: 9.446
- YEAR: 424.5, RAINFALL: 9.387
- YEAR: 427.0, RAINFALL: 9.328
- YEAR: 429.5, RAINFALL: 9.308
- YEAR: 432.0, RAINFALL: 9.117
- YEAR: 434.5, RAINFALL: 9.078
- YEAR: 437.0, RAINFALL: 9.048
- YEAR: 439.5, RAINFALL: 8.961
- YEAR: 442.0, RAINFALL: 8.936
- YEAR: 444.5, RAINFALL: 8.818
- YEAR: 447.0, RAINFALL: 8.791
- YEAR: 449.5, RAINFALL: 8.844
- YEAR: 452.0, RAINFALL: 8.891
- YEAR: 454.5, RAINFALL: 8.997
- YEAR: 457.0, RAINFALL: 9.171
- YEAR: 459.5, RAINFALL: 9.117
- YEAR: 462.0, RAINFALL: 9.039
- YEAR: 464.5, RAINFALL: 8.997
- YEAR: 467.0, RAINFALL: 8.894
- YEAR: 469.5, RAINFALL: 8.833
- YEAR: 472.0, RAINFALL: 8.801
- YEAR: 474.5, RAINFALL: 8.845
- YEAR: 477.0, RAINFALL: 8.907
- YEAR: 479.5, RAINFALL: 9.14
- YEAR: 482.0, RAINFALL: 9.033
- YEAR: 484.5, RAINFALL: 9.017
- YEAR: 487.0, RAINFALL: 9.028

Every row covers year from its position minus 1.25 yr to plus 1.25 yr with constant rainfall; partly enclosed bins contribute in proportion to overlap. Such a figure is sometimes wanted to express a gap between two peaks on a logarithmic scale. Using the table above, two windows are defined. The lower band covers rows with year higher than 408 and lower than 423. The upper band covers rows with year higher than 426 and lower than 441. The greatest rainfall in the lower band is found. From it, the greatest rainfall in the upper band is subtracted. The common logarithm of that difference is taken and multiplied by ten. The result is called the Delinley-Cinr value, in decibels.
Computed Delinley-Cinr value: -3.0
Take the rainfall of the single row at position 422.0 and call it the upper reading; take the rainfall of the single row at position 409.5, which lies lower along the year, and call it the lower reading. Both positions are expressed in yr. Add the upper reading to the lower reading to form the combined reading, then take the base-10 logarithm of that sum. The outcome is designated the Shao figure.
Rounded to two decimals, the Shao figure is 1.28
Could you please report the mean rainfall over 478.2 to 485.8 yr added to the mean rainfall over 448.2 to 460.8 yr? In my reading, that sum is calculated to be 18.1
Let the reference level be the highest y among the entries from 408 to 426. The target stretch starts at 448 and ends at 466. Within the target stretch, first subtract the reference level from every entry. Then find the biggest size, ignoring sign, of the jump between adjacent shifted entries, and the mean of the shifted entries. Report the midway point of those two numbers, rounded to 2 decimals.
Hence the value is -0.32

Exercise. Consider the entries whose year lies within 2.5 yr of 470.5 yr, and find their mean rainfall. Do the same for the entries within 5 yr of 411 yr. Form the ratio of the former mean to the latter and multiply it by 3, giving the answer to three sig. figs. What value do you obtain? 2.76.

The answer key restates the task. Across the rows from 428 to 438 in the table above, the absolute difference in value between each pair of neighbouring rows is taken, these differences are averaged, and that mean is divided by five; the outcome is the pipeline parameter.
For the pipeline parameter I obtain 0.0173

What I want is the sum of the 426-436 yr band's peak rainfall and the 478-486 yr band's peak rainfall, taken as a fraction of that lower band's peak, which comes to 1.98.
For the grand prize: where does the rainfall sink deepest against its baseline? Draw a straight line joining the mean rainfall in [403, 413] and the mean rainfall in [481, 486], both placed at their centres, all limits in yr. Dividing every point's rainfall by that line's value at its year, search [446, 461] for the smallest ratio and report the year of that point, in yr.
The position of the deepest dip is 447.0 yr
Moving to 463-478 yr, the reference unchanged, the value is 472.0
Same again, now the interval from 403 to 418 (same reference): 404.5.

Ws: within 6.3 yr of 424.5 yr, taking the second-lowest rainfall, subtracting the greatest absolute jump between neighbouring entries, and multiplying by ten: 92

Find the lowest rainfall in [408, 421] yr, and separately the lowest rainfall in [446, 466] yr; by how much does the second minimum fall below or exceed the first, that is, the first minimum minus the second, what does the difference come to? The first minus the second 0.66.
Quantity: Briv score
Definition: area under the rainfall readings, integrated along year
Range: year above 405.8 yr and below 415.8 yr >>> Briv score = 95.9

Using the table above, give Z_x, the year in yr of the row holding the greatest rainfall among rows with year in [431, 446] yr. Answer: 432.0 yr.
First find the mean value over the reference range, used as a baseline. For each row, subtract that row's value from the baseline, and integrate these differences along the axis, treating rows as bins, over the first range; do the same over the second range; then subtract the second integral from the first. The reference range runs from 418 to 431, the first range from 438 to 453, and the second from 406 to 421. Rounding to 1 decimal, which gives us 10.6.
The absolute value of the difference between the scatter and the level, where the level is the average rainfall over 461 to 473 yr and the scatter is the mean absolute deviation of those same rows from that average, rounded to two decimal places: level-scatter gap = 8.83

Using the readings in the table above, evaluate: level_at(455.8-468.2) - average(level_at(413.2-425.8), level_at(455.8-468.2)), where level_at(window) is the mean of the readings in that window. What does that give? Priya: -0.26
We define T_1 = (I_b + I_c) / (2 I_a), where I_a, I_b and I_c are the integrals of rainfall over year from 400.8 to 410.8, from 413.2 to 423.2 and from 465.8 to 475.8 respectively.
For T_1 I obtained 0.988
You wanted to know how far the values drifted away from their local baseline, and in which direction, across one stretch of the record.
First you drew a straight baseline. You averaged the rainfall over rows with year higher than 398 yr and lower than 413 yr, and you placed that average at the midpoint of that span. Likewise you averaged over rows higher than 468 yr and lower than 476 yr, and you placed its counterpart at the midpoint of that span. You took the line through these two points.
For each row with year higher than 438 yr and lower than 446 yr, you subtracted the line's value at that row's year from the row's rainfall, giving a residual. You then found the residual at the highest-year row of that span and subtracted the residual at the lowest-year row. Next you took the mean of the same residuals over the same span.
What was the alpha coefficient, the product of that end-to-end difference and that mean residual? 0.017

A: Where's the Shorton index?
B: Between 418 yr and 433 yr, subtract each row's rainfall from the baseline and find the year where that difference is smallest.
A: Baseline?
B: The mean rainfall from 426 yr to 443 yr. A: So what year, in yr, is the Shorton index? 419.5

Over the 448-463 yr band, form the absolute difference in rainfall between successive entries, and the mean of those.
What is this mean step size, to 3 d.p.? 0.092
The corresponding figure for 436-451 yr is 0.062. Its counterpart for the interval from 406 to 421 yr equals 0.134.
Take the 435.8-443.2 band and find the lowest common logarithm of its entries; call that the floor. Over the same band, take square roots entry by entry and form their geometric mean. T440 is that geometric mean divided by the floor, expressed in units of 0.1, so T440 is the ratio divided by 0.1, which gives 31.5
